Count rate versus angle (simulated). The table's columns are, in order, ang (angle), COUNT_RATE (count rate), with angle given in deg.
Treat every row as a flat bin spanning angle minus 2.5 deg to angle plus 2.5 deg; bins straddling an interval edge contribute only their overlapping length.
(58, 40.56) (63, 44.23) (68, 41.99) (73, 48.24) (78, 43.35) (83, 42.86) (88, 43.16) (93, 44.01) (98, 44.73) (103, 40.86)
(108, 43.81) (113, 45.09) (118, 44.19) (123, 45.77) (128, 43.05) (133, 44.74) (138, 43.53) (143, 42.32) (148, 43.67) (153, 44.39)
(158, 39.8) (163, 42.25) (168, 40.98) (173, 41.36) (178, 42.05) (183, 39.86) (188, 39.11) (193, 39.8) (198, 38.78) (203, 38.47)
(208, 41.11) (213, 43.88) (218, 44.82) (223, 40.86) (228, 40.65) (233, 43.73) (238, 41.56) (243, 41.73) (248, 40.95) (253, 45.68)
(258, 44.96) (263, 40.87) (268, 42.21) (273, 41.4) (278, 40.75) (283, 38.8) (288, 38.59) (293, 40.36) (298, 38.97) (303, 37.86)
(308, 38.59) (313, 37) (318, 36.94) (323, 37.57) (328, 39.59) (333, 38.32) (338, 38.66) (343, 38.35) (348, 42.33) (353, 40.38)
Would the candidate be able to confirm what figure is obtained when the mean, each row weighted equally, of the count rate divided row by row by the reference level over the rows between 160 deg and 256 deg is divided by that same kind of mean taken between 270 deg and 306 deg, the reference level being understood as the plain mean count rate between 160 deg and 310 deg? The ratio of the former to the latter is 1.05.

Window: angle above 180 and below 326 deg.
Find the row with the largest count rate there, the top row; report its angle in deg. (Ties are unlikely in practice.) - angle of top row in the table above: 253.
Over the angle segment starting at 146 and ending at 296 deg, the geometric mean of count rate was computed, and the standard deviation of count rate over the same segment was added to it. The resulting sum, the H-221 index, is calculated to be 43.4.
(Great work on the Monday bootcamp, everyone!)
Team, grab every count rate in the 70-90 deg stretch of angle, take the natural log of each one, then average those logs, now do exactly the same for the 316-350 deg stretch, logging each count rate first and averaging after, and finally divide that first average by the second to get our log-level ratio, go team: 1.04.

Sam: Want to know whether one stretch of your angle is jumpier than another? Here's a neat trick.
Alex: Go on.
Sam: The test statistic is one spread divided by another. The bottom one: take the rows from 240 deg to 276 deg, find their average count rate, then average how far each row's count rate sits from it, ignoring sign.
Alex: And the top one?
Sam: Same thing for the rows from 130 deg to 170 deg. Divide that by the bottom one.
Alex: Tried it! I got 0.86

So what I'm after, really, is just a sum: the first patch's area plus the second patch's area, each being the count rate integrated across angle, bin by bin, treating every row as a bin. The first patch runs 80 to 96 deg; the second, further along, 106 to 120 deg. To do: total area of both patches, 1316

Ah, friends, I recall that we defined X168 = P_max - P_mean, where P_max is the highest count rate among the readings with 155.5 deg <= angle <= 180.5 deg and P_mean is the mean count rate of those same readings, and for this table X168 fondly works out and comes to 1.0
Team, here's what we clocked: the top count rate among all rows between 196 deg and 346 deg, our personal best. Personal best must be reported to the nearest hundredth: 45.68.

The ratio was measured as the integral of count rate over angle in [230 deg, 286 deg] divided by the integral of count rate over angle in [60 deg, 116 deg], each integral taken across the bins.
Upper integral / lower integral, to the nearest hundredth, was 0.96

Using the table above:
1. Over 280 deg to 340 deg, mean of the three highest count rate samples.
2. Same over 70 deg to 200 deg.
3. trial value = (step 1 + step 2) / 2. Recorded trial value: 43.0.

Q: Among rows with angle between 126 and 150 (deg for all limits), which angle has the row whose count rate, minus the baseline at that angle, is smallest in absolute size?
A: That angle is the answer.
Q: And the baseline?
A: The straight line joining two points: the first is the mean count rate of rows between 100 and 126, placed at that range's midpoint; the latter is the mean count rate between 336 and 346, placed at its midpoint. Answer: 138 deg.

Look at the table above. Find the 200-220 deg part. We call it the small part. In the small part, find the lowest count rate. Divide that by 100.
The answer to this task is 0.385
